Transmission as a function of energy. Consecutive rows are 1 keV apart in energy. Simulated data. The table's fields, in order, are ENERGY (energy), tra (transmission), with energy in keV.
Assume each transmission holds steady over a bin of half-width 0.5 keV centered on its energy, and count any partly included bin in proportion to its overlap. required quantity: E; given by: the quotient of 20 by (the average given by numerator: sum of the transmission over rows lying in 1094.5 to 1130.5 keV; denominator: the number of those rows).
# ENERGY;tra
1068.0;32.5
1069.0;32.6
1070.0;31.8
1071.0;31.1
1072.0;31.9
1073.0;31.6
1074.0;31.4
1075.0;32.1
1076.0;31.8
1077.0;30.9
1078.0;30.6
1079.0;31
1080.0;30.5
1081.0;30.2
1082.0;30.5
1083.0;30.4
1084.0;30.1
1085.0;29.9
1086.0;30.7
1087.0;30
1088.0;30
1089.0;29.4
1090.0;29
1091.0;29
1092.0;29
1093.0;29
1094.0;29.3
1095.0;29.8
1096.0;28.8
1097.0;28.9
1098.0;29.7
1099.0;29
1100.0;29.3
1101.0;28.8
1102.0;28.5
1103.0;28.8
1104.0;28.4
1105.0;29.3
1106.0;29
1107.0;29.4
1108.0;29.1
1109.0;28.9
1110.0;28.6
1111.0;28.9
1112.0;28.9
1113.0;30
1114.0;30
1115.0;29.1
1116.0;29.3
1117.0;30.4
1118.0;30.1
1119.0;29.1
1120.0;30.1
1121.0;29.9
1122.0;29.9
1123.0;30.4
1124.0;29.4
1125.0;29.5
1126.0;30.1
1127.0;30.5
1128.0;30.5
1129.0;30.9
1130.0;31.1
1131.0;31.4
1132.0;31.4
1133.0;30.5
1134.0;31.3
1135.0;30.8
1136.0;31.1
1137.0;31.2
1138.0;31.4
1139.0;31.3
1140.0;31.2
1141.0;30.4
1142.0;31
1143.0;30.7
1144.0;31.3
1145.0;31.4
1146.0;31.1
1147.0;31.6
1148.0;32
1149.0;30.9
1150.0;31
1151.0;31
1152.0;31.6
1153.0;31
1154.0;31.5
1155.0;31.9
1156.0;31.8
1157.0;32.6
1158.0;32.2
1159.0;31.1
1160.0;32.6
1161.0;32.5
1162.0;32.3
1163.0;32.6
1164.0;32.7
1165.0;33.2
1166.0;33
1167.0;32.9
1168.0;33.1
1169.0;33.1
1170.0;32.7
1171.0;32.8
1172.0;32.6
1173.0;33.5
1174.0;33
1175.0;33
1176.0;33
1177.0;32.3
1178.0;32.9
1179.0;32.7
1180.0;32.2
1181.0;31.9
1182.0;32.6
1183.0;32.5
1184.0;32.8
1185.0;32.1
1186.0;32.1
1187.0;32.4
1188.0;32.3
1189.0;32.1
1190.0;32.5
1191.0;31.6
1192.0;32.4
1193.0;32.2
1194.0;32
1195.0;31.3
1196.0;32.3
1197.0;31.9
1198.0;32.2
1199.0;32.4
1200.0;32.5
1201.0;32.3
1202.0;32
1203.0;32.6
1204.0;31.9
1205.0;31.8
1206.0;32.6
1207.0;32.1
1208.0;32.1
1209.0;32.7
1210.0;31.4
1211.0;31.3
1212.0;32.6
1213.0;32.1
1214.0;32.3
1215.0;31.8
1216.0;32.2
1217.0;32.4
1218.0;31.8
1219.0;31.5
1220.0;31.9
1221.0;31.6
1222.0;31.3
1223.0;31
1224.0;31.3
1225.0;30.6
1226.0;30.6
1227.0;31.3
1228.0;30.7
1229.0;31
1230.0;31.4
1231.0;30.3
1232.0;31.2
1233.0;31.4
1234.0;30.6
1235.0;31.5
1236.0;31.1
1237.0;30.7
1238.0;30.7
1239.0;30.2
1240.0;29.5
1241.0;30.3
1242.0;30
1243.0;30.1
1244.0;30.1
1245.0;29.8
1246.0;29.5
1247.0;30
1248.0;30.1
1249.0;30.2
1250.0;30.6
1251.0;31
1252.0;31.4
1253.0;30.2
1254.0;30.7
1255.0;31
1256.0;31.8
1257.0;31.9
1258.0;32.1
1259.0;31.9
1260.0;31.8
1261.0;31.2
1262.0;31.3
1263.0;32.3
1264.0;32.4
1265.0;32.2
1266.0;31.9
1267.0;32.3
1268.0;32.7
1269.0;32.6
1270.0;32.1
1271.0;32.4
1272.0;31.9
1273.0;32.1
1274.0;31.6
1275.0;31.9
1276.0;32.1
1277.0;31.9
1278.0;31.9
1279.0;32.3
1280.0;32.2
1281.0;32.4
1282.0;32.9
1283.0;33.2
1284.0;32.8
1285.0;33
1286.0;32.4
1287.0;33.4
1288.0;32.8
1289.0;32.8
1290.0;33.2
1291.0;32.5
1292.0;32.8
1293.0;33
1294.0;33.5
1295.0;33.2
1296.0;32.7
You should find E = 0.68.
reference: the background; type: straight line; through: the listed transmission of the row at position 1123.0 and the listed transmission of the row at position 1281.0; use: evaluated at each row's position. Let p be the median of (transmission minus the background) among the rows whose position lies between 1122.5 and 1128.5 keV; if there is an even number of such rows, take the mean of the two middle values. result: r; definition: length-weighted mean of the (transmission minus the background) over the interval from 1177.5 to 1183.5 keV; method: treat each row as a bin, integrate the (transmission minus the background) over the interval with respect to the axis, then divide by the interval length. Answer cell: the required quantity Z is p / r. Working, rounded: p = -0.2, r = 1.3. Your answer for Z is -0.1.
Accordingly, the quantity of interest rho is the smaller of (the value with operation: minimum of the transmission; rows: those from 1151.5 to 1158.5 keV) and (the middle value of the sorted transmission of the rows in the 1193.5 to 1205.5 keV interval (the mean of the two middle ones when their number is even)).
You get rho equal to 31.0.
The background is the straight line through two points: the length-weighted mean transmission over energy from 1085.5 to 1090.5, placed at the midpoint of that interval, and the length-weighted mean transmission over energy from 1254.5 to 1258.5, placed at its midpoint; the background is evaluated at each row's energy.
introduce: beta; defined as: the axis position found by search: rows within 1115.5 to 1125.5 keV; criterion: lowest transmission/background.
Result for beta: 1119.0 keV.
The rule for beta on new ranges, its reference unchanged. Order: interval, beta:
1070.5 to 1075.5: 1071.0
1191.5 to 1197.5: 1195.0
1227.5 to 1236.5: 1231.0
